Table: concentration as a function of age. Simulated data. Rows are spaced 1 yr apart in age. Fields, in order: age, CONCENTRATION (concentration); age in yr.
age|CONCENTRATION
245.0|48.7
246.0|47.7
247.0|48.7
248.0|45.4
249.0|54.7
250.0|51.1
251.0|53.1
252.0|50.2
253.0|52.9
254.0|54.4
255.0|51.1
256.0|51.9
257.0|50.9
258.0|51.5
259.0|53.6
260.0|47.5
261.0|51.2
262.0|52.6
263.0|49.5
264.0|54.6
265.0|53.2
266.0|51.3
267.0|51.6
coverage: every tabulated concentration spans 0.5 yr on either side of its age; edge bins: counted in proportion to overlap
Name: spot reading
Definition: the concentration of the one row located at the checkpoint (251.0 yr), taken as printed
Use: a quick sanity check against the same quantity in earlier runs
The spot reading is 53.1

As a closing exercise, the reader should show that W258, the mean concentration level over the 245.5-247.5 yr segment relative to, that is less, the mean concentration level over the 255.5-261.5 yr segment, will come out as -2.9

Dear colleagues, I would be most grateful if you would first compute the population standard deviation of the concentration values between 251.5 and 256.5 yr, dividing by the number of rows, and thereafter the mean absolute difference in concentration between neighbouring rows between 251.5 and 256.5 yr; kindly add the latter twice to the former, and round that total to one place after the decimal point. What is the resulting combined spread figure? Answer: 5.6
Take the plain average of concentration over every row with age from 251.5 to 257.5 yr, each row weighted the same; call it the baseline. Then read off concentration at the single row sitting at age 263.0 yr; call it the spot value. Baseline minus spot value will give 2.4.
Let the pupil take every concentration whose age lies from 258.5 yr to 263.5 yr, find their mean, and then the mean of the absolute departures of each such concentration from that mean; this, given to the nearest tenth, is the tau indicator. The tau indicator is 1.9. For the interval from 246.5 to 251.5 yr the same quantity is 2.8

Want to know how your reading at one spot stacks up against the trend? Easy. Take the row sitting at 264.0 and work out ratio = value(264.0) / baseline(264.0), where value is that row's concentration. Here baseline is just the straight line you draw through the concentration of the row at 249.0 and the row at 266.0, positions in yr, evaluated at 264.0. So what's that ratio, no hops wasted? 1.06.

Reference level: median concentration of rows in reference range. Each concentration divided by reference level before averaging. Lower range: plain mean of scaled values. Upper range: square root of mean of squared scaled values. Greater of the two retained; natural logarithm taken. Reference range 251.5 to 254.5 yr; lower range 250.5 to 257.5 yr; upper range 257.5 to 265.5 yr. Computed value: -0.016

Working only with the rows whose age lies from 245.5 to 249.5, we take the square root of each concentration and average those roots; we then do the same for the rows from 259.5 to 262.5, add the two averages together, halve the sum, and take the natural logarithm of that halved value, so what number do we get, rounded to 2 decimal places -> 1.95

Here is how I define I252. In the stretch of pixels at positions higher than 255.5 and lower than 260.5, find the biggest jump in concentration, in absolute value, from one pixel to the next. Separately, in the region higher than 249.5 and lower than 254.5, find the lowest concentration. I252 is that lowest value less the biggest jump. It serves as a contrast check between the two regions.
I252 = 44.1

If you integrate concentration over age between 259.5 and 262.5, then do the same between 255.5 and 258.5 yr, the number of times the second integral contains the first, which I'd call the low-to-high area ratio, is 1.02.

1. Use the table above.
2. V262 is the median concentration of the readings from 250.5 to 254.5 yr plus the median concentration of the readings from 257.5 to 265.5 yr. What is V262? 105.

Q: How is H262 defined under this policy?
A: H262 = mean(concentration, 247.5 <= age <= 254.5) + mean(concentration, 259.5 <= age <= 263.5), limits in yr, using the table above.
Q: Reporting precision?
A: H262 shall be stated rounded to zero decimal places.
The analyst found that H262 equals 102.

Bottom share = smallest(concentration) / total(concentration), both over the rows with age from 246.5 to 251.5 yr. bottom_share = 0.179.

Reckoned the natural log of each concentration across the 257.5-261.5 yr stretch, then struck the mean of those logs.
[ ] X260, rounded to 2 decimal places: 3.93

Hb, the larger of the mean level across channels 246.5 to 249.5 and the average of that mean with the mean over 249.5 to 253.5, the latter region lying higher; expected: 50.7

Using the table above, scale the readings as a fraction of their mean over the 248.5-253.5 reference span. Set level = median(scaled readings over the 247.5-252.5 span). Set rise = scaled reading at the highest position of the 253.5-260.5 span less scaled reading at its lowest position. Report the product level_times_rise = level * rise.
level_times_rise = -0.13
